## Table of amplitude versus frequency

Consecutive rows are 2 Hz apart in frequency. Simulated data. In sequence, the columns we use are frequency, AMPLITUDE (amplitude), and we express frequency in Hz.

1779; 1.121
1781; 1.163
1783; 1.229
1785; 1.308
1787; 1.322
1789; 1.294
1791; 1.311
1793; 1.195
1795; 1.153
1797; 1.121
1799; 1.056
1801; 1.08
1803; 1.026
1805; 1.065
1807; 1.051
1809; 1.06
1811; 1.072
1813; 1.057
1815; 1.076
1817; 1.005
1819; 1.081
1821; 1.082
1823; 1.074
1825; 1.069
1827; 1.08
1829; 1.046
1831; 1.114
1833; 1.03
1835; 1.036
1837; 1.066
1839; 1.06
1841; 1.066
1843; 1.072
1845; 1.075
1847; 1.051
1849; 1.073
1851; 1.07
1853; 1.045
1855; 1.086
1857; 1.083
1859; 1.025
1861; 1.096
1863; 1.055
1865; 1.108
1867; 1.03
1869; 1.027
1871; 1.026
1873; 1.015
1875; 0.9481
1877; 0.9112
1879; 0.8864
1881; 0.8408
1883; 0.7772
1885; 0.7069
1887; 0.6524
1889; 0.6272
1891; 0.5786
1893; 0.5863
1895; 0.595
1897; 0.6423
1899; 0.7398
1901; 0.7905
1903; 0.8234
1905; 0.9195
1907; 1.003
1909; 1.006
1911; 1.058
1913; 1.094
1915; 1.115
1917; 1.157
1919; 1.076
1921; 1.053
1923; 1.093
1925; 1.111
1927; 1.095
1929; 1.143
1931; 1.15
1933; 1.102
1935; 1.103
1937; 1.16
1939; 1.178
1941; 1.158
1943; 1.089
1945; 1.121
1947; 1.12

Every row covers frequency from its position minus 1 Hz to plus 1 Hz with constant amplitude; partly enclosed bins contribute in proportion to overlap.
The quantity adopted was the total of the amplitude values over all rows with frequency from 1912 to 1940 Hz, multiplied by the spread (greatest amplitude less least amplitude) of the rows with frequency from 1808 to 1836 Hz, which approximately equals 1.7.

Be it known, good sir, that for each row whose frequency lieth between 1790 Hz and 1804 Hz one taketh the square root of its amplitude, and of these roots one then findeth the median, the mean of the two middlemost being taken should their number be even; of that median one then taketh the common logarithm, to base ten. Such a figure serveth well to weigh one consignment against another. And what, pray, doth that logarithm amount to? 0.0248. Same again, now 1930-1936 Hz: 0.0213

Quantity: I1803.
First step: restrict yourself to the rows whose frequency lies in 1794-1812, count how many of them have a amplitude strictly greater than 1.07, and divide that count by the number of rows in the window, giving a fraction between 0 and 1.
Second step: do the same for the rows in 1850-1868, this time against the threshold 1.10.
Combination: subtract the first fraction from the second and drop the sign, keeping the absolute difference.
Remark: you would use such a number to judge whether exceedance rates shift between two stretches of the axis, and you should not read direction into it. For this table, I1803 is 0.33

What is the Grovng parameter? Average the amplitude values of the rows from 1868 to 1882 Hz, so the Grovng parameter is 0.95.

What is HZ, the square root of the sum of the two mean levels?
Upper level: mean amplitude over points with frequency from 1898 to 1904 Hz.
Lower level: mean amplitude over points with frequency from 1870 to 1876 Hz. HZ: 1.33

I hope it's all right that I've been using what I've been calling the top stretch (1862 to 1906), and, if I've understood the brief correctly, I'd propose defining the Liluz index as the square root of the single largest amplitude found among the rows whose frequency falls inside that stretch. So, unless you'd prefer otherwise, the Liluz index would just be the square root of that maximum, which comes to 1.05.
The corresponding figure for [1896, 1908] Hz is 1.00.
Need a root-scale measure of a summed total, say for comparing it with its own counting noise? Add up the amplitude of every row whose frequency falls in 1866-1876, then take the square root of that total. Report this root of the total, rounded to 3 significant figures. 2.25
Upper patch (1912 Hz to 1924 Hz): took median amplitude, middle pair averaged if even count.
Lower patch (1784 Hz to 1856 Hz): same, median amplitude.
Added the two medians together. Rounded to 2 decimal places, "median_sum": 2.17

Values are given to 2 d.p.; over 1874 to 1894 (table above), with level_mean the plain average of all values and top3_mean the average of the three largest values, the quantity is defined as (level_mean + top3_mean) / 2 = 0.83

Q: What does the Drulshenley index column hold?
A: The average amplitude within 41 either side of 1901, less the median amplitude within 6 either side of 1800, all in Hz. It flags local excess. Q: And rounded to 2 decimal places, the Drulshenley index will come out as -0.12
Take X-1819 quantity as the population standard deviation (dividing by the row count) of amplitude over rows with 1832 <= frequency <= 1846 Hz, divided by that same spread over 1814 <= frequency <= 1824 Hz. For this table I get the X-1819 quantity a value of 0.56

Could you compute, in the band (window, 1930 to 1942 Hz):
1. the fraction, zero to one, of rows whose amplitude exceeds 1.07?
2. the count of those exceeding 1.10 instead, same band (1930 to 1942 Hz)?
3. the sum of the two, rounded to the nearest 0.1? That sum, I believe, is 7.0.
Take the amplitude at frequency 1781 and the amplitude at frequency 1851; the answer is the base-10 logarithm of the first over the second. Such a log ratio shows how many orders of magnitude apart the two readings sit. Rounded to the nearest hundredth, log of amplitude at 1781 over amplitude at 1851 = 0.04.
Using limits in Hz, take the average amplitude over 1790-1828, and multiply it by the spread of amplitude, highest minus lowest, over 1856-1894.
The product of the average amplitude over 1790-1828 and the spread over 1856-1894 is 0.58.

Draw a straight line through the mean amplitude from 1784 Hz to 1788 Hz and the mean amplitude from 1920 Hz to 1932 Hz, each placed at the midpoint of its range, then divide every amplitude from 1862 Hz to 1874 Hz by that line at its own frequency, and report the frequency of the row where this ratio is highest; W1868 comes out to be 1865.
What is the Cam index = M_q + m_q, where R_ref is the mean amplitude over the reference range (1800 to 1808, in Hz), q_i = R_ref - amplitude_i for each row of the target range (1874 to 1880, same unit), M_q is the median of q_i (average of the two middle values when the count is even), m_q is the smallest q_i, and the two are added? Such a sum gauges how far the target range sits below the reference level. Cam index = 0.25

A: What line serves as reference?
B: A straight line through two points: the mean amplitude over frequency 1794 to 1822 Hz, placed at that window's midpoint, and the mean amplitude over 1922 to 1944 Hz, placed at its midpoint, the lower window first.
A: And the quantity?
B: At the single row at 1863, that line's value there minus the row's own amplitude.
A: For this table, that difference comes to 0.04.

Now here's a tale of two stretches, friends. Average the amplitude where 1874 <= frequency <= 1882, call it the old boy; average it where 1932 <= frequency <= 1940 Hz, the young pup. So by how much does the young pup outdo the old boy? 0.24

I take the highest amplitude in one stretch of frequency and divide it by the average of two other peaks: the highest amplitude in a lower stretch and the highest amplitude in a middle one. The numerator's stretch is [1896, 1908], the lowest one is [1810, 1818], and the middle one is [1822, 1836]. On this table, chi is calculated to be 0.92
